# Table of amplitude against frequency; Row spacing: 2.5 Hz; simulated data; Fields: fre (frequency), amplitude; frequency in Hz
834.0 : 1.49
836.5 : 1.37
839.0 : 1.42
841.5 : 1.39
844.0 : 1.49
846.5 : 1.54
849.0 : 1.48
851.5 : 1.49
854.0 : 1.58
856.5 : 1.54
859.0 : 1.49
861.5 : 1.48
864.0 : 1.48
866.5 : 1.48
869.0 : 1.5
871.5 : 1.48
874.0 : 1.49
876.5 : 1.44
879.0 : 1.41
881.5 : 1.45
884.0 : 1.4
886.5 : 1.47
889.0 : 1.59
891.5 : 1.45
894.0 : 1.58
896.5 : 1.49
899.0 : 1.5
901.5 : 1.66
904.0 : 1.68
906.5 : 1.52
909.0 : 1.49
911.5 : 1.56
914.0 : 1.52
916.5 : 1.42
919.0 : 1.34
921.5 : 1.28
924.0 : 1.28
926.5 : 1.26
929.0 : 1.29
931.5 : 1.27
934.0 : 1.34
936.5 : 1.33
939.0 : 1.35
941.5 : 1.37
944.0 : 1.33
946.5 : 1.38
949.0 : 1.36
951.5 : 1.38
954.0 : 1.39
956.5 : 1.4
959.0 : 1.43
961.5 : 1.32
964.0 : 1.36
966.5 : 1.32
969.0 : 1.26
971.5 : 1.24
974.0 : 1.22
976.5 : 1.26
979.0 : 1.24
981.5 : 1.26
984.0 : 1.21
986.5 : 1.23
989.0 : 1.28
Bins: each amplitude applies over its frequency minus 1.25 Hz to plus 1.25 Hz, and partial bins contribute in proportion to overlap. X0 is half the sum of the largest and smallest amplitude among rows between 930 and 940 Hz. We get 1.31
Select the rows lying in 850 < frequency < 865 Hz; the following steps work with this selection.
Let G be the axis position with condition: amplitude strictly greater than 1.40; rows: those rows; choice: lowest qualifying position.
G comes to 851.5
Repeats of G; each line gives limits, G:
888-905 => 889.0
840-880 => 844.0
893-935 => 894.0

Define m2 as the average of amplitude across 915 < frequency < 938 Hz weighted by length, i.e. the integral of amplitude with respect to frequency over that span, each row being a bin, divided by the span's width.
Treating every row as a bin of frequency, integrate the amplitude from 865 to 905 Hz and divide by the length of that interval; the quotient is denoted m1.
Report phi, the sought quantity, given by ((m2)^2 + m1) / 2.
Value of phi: 1.62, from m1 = 1.50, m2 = 1.31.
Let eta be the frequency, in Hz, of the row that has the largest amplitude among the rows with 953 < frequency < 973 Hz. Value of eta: 959.0 Hz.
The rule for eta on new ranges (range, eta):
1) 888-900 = 889.0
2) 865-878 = 869.0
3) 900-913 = 904.0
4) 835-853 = 846.5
